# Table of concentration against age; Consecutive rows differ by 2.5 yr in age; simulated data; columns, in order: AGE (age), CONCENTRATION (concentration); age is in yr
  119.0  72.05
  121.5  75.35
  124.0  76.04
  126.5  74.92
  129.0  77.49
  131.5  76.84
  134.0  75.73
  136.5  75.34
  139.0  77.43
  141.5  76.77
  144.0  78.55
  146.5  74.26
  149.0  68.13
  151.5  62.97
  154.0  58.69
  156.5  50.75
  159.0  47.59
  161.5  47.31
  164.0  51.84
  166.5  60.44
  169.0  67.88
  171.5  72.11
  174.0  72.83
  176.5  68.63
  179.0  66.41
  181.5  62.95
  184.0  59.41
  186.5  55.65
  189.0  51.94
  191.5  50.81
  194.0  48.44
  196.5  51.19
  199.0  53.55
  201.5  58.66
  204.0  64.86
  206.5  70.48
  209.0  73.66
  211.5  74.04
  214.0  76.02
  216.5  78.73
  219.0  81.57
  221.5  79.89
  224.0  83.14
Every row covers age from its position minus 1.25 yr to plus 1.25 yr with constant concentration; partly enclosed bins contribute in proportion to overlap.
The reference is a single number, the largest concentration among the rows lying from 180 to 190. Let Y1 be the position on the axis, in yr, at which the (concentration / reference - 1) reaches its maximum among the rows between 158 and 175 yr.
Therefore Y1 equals 174.0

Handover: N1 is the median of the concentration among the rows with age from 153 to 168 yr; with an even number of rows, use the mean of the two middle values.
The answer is 51.3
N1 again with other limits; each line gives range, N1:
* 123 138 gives 75.9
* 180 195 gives 53.8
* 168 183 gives 68.3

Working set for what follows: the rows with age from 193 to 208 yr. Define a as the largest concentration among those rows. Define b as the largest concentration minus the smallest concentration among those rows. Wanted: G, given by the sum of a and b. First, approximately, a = 70.48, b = 22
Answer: 93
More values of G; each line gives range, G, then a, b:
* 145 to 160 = 101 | 74.26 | 27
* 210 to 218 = 83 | 78.73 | 5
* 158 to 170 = 88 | 67.88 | 21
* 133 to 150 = 89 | 78.55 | 10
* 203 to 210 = 82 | 73.66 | 9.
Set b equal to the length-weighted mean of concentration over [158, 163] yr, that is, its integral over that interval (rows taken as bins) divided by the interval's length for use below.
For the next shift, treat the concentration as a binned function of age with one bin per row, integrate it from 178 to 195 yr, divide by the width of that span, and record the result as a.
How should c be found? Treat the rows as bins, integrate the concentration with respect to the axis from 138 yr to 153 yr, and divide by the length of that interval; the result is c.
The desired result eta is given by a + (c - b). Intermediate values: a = 56.5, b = 48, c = 73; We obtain 82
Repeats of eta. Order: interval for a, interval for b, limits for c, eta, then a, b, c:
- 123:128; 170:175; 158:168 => 56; 75.6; 72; 52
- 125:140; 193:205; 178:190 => 80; 76.3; 55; 59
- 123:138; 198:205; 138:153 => 90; 76.1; 59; 73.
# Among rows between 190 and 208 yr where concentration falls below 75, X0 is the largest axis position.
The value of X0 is 206.5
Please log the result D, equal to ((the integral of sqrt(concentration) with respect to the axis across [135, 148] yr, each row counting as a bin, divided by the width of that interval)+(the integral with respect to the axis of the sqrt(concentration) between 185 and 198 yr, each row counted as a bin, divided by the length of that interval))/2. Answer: 8.0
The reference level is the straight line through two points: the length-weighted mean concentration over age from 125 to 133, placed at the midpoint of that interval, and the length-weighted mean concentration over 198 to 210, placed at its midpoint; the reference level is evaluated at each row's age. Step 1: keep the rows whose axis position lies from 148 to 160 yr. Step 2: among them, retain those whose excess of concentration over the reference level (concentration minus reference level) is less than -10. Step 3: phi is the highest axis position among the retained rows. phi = 159.0 yr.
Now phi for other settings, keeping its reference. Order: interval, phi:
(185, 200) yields 199.0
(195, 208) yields 199.0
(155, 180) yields 164.0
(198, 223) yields 199.0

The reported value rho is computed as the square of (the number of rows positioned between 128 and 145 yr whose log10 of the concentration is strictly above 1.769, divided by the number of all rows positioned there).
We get 1.0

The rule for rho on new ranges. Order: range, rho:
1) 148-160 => 0.2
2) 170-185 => 1.0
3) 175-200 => 0.2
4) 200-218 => 0.7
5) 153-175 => 0.2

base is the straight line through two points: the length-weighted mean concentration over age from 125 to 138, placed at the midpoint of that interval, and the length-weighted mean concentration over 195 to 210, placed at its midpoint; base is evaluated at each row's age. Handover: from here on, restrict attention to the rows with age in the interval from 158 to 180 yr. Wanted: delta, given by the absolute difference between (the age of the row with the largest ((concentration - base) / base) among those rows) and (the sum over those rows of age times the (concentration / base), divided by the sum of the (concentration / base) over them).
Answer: 4.0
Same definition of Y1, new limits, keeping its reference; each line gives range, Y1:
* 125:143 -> 129.0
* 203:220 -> 219.0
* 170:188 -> 174.0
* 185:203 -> 201.5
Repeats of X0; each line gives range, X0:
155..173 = 171.5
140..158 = 156.5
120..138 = 126.5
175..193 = 191.5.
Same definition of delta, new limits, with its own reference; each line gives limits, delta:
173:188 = 5.9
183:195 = 4.8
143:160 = 6.7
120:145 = 11.0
